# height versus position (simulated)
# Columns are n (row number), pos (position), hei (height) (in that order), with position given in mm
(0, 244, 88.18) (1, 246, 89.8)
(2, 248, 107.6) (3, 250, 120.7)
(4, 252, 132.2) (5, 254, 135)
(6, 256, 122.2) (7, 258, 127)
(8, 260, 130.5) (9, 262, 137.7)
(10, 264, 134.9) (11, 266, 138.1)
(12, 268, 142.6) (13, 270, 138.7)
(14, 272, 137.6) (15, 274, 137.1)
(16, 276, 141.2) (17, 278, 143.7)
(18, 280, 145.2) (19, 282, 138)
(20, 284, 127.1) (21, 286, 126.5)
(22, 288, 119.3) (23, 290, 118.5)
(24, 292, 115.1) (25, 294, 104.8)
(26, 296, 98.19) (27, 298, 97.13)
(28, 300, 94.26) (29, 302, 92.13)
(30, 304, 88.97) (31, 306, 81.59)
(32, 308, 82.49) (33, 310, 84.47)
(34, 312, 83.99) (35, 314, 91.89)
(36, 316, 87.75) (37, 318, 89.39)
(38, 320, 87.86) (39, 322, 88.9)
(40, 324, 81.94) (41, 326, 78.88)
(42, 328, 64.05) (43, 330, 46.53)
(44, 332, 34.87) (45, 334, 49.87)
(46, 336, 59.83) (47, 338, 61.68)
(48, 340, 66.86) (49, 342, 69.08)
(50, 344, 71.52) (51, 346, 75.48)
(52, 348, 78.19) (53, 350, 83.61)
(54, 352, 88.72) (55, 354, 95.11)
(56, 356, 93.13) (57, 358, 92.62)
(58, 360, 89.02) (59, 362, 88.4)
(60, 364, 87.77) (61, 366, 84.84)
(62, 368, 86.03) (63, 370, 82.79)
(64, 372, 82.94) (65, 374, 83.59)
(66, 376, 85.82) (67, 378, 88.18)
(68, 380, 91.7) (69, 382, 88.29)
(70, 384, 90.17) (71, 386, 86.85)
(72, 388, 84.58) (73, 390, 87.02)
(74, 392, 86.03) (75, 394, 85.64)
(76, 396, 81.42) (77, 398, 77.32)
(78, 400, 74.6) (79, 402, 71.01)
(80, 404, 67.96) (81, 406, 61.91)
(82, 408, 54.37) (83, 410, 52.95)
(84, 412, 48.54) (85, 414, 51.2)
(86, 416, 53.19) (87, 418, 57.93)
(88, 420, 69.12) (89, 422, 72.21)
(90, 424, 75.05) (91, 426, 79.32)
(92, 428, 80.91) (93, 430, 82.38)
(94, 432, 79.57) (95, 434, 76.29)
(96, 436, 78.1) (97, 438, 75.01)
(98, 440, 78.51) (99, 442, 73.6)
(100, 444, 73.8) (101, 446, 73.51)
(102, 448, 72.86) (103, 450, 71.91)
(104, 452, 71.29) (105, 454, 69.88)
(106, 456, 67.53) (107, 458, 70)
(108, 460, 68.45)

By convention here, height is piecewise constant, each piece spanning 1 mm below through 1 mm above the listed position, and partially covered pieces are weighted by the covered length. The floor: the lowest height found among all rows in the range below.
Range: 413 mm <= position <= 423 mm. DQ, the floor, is 51.2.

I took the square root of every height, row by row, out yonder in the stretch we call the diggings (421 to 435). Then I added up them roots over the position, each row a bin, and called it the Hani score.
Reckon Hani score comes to 124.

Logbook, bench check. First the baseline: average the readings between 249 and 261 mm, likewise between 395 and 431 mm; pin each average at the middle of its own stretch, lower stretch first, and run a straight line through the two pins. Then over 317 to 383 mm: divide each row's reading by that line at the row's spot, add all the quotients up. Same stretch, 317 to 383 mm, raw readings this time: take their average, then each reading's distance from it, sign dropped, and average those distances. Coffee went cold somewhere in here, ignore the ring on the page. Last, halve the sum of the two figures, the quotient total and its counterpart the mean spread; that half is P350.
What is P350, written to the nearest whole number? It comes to 20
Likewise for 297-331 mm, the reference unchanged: 11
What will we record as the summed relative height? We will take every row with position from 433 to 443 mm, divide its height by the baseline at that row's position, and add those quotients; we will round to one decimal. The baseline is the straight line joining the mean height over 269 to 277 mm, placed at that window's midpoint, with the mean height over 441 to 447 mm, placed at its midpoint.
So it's 5.0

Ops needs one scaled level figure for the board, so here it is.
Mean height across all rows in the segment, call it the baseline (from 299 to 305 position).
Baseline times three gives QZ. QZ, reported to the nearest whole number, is 275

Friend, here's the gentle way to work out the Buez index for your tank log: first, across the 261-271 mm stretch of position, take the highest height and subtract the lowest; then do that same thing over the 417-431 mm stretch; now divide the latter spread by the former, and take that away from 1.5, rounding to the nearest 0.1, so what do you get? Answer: -1.7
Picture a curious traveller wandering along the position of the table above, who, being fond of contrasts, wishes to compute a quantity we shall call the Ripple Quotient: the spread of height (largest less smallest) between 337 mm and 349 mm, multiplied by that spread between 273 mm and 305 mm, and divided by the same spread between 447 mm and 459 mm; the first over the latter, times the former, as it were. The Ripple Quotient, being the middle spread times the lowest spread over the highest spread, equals 174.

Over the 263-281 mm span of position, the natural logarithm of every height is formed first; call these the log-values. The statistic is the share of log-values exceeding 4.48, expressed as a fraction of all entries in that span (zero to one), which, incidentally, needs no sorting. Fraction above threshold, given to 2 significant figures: 1.0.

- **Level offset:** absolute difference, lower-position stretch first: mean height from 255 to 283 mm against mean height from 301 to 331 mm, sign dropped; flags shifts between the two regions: 55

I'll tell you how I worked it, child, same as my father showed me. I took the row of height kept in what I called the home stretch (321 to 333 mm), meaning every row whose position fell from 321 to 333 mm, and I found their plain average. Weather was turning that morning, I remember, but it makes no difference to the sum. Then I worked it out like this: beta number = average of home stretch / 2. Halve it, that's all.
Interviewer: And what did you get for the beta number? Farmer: 33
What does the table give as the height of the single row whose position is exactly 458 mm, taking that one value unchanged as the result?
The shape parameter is 70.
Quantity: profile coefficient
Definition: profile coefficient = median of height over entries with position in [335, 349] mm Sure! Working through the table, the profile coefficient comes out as 69.1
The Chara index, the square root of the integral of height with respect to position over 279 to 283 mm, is 23.8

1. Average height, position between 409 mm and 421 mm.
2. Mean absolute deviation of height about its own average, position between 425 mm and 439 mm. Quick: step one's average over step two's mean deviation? 28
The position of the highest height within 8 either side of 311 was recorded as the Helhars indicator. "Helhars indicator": 314 mm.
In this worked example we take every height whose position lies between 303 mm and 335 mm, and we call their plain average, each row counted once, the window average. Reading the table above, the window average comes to 76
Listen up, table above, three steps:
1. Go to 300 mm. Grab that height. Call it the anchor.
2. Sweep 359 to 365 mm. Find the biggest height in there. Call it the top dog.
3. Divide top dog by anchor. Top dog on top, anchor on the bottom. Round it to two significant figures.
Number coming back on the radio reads 0.94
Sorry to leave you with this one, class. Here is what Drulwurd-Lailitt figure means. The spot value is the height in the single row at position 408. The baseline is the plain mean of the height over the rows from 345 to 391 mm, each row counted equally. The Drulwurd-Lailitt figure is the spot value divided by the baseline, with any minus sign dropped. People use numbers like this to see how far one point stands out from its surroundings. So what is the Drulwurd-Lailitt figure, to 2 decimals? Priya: 0.63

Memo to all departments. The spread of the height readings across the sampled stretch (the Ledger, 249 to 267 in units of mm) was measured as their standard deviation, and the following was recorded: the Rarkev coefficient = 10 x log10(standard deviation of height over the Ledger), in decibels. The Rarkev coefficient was 8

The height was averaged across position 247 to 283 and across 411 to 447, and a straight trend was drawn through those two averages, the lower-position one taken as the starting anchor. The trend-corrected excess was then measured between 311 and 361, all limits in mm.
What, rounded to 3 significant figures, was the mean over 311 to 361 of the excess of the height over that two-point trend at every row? -30.2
